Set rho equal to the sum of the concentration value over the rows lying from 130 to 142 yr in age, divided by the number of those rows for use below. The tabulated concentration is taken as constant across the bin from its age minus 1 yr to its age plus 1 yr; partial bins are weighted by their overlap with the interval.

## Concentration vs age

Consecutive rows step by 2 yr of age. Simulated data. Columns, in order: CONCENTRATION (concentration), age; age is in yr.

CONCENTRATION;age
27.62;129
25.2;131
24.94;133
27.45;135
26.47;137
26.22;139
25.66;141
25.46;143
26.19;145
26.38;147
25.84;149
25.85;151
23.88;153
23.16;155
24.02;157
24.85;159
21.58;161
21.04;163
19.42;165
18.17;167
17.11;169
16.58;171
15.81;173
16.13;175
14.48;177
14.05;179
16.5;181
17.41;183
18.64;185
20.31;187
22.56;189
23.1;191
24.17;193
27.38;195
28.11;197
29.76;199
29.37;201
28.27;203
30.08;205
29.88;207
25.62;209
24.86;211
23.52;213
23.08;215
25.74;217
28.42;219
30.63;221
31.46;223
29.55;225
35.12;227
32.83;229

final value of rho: 26.0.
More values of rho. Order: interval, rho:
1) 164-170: 18.2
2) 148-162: 24.2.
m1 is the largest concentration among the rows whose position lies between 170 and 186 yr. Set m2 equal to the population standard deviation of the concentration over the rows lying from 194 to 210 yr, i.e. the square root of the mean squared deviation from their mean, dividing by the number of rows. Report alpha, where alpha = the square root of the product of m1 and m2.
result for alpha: 5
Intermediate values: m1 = 18.64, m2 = 1.4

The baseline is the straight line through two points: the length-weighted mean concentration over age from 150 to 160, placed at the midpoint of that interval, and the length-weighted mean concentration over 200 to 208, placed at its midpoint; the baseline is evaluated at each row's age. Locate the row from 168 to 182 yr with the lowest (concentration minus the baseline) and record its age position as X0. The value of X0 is 179 yr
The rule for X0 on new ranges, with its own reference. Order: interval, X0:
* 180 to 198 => 181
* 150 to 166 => 165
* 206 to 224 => 215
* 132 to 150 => 149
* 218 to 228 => 219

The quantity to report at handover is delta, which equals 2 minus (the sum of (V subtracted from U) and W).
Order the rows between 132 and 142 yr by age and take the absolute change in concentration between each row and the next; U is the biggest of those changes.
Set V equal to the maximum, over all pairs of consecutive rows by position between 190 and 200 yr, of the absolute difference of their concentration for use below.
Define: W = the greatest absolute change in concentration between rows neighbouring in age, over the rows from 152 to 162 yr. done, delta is -0.6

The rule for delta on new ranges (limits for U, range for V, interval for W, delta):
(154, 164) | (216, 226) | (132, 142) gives -1.1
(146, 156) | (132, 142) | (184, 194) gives 0.3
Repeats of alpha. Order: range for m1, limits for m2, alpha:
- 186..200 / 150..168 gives 8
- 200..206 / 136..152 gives 3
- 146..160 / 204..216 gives 9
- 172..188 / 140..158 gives 5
